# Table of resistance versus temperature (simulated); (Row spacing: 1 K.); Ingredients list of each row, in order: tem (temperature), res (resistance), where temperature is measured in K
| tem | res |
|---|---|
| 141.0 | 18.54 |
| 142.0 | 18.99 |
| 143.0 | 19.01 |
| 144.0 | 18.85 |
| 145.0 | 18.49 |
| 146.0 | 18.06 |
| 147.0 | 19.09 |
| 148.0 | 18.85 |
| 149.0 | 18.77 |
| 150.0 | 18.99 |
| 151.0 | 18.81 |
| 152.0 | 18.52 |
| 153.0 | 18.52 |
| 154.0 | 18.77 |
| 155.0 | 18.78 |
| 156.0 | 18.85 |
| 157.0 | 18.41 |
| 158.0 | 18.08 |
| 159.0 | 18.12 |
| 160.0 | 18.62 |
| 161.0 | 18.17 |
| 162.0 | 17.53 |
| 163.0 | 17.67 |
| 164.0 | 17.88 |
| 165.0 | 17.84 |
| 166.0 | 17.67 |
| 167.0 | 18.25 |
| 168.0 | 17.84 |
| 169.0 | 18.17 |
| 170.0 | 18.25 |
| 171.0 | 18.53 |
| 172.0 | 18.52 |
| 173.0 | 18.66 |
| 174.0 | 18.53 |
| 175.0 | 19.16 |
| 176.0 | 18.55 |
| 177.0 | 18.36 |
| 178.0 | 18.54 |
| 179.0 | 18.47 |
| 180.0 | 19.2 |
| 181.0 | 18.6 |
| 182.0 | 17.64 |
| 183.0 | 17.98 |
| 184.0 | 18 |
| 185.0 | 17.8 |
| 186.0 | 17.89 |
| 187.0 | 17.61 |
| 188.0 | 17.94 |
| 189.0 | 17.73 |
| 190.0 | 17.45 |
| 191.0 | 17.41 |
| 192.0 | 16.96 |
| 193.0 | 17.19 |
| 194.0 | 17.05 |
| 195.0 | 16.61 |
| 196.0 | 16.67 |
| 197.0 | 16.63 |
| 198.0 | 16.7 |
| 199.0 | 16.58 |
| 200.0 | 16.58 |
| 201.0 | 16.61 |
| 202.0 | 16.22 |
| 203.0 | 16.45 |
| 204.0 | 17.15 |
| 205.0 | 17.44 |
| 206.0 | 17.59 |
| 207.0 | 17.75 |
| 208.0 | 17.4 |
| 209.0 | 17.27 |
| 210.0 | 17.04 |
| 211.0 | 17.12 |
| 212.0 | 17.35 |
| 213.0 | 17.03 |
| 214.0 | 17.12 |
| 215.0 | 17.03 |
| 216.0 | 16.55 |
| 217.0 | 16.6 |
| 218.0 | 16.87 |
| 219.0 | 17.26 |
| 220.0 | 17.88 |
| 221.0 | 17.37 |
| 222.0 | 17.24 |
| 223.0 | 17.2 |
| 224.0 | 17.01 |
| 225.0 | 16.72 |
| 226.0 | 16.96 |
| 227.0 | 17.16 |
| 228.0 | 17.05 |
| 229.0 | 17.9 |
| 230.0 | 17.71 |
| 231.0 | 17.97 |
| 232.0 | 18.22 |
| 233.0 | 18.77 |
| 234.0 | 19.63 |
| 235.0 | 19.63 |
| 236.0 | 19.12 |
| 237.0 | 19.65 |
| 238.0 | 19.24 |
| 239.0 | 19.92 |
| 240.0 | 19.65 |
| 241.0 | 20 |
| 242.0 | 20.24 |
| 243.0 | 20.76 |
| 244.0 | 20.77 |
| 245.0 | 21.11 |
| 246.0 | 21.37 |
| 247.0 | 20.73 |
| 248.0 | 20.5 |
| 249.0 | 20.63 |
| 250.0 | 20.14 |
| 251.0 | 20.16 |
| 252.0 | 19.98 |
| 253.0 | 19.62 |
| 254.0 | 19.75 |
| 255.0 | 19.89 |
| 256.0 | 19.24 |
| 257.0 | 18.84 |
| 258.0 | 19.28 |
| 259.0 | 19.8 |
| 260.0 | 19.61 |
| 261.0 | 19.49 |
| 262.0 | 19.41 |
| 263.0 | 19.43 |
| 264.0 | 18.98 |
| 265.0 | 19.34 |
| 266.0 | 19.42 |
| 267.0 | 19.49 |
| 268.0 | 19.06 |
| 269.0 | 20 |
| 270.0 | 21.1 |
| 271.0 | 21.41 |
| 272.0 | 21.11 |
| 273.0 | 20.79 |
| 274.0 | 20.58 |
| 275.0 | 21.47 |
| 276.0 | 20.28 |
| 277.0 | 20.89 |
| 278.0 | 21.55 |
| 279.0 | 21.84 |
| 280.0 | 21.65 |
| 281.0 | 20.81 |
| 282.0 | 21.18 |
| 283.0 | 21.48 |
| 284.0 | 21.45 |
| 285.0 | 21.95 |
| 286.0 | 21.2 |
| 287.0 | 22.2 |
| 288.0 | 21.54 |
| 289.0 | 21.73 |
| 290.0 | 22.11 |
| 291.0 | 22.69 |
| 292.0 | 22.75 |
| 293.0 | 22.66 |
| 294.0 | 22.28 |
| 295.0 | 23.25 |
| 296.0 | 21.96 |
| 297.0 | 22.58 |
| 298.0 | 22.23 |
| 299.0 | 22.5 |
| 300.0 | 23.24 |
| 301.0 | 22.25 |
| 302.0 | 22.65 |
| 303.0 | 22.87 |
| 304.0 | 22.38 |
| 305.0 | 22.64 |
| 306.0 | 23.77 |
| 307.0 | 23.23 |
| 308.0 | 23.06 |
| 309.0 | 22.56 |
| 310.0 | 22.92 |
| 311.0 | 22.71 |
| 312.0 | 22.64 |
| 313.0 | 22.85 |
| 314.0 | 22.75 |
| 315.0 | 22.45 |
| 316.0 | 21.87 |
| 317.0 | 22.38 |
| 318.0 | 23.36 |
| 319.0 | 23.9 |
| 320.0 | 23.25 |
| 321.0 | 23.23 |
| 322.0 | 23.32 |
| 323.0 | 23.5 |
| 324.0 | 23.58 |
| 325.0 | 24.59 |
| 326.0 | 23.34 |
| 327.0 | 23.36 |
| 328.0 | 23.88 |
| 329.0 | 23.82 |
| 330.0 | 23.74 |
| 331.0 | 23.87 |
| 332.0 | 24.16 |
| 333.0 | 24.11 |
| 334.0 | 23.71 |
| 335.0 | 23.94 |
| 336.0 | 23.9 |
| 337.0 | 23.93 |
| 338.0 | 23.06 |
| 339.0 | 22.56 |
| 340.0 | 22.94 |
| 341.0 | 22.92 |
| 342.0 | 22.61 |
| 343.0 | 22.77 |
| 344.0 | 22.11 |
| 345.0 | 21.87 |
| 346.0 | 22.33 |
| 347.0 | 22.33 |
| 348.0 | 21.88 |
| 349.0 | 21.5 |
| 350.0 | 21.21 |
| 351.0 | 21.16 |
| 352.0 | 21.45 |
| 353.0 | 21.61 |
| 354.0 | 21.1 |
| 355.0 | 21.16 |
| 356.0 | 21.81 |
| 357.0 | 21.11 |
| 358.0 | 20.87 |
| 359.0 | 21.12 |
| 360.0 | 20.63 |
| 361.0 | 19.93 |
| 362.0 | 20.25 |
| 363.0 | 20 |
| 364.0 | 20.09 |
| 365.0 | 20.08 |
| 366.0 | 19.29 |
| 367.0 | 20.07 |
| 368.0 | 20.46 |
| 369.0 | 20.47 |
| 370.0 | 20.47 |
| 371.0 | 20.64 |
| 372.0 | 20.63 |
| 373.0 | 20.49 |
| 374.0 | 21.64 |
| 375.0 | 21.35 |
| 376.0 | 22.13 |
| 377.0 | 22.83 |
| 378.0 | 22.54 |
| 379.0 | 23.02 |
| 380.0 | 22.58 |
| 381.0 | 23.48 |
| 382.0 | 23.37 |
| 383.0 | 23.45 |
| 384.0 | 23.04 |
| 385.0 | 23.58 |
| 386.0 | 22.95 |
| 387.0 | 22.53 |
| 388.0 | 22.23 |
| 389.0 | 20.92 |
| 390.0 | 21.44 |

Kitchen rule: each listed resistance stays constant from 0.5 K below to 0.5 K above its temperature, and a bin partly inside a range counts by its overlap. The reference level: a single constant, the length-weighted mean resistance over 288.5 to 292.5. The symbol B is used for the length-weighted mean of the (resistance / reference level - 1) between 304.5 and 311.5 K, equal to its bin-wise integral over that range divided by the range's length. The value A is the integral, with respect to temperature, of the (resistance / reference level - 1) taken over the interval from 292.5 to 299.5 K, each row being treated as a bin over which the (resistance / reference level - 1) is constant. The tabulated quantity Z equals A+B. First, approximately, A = 0.1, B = 0.03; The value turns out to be 0.1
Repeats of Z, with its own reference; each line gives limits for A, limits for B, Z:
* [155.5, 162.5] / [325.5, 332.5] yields -1.2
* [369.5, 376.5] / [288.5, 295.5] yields -0.4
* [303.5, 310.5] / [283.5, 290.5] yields 0.2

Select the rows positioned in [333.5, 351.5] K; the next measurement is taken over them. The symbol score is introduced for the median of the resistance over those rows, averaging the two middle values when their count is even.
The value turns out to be 22.6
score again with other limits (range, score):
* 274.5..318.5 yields 22.4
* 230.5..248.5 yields 19.8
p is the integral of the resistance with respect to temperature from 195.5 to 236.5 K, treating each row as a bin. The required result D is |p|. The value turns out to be 711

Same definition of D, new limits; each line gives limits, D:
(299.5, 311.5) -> 274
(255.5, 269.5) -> 271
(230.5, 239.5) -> 172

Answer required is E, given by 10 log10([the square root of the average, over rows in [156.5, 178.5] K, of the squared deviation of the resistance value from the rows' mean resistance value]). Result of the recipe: -4.1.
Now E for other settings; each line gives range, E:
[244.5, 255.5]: -2.7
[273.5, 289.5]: -3.0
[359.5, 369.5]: -4.5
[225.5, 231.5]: -3.8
